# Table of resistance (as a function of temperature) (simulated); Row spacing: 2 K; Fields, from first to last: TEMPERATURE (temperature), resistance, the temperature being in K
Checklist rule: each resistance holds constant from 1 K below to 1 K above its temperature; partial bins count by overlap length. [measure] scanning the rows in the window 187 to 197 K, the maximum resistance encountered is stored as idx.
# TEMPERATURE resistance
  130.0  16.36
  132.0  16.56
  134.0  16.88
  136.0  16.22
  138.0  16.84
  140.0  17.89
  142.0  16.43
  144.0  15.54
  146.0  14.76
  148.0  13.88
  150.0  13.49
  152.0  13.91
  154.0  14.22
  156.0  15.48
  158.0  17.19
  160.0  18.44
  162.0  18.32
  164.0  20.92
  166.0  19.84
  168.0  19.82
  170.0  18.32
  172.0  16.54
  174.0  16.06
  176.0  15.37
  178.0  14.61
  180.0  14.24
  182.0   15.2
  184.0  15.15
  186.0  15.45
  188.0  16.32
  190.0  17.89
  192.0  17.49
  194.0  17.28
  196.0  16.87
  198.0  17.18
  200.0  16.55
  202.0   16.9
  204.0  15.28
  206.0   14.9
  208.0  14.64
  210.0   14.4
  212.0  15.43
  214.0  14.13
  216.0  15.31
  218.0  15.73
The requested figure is 17.89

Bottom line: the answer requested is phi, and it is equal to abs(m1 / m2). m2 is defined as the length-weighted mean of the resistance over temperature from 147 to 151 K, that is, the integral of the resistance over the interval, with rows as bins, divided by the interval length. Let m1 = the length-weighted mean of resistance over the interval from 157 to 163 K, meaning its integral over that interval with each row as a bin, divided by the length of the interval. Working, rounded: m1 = 18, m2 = 13.7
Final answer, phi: 1.31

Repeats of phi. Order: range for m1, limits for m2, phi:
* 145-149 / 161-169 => 0.73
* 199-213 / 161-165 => 0.79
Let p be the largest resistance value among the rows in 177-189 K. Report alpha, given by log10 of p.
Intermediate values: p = 16.32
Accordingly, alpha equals 1.21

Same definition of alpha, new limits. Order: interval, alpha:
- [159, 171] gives 1.32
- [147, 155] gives 1.15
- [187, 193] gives 1.25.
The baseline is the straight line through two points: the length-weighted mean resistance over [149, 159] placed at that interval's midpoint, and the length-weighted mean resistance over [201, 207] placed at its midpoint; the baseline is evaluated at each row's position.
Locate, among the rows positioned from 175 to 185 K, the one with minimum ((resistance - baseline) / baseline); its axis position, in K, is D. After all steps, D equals 180.0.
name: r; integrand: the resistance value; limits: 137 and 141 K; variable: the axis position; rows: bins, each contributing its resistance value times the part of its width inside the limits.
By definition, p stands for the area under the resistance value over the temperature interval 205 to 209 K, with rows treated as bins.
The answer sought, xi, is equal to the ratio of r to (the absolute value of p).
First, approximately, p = 59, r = 69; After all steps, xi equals 1.18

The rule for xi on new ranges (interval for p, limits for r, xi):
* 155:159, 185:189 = 0.97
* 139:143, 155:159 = 0.95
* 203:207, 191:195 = 1.15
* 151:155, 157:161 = 1.27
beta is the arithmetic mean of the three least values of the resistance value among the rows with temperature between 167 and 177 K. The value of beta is 16.0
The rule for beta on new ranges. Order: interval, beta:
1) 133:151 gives 14.0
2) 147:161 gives 13.8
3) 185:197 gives 16.2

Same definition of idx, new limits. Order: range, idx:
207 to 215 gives 15.43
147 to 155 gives 14.22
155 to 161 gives 18.44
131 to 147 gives 17.89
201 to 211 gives 16.9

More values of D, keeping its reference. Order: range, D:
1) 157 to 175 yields 174.0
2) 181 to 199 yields 184.0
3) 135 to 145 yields 144.0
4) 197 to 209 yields 208.0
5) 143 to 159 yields 150.0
